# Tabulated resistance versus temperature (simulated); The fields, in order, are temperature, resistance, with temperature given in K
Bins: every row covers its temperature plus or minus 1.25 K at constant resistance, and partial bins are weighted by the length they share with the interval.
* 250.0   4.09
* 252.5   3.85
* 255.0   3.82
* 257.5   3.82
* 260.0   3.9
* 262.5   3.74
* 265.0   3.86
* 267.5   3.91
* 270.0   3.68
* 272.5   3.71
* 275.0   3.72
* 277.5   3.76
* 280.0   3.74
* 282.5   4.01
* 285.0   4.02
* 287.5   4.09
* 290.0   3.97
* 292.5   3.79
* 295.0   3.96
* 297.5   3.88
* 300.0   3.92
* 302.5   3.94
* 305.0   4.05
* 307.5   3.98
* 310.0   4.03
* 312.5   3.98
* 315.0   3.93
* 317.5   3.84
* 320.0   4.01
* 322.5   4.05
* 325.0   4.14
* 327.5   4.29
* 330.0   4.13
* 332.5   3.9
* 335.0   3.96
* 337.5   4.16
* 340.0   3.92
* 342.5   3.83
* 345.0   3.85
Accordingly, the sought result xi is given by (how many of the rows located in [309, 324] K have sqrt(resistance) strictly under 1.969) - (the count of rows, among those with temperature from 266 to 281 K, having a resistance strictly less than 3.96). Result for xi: -5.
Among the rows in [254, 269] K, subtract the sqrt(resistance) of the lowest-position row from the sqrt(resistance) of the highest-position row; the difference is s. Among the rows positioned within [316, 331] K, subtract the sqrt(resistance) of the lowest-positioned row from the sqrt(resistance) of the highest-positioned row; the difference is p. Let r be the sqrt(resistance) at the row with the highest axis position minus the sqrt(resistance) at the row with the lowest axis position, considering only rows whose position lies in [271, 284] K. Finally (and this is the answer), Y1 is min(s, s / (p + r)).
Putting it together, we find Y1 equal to 0.02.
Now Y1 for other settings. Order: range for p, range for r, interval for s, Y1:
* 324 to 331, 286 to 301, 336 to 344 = -0.08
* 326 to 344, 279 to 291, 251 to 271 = -0.04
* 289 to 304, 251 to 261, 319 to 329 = 0.07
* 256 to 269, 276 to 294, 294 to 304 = -0.16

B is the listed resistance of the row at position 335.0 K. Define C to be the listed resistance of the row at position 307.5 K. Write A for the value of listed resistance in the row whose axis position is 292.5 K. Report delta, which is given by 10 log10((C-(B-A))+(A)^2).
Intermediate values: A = 3.79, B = 3.96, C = 3.98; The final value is 12.6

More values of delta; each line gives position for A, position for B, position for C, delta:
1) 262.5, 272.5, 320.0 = 12.6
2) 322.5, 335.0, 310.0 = 13.1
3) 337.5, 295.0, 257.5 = 13.3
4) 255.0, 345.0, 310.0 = 12.7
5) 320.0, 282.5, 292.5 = 13.0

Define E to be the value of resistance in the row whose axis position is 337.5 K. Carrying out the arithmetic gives 4.16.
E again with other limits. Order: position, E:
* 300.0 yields 3.92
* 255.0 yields 3.82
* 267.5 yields 3.91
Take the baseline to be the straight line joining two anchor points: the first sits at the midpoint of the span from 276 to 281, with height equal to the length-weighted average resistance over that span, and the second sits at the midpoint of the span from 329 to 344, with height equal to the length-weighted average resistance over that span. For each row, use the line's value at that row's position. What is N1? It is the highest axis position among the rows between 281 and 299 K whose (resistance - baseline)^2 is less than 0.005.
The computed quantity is 297.5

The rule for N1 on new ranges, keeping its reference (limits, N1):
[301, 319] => 317.5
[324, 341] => 335.0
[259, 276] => 275.0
